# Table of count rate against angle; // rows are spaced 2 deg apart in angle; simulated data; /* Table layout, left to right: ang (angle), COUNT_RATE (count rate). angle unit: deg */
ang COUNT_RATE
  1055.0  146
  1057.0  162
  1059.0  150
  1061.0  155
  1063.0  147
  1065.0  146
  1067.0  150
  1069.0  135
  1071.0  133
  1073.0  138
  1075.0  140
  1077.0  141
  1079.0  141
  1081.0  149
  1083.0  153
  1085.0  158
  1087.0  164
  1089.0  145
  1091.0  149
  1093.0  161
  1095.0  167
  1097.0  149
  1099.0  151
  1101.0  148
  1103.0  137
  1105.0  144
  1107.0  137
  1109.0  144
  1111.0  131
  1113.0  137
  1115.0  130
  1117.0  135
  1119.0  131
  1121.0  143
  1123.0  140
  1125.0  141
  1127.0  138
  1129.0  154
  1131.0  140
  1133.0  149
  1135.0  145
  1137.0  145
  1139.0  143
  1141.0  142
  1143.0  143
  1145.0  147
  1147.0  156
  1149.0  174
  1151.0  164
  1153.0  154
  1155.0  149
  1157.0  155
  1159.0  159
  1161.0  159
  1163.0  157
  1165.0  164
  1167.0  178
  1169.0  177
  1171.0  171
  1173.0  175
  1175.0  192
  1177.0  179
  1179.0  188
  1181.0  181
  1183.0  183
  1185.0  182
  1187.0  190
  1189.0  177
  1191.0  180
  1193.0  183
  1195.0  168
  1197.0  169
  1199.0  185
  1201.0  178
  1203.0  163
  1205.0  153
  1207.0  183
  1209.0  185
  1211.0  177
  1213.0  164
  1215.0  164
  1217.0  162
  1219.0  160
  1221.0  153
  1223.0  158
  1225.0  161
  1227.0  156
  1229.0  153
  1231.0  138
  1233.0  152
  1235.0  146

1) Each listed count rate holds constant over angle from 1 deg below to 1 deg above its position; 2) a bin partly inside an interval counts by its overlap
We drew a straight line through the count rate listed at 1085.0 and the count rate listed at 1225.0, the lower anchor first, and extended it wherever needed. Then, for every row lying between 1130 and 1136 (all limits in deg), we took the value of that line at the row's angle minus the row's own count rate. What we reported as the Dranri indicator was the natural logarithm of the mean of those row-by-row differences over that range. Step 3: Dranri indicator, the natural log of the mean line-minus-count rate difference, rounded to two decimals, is 2.66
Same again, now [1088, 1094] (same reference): 1.87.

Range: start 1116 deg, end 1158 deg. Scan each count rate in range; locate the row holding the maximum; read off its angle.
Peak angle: 1149.0 deg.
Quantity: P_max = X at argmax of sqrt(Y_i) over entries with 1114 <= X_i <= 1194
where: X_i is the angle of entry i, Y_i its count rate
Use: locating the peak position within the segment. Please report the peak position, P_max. 1175.0 deg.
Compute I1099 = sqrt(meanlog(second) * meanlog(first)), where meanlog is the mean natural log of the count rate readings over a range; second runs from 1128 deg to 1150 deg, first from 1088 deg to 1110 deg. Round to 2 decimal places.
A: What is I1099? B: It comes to 5.00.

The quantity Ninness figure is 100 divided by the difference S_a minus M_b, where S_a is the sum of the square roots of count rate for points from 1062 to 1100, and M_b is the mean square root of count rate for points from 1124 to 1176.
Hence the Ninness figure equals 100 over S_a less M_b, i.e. 0.46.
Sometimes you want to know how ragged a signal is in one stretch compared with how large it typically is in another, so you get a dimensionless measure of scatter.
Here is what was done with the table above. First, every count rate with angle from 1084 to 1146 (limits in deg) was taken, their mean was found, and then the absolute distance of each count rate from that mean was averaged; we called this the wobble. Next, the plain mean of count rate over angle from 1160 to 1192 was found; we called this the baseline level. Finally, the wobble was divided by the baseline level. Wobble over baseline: 0.0383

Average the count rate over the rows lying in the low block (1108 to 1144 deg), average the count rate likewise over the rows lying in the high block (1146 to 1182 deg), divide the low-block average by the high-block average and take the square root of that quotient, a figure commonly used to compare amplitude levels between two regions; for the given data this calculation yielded 0.91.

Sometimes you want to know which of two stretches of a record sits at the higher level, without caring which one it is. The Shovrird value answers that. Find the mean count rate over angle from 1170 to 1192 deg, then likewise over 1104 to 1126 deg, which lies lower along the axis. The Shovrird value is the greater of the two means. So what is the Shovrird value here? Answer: 182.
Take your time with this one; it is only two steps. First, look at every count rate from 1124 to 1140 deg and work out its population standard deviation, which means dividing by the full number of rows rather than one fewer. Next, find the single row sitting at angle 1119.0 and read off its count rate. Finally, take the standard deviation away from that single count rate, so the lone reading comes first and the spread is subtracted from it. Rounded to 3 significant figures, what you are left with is 126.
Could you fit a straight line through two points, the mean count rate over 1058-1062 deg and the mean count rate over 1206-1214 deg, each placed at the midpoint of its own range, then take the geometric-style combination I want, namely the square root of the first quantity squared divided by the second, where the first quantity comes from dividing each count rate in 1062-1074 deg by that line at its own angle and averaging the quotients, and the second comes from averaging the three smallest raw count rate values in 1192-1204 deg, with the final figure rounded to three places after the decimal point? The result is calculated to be 0.071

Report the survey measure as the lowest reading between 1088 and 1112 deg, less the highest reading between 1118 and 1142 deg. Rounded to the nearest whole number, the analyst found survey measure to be -23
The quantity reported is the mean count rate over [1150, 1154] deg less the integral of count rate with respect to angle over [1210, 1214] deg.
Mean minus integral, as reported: -523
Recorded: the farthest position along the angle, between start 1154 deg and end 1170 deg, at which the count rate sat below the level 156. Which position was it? 1157.0 deg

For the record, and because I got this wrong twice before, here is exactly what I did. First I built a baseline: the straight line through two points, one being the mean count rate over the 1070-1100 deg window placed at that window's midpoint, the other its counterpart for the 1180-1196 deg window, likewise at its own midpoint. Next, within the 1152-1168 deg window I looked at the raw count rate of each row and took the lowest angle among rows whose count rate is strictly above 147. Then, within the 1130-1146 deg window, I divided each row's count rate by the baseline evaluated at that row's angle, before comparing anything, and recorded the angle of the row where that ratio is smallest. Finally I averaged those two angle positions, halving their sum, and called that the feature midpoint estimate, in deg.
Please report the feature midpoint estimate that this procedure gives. 1147 deg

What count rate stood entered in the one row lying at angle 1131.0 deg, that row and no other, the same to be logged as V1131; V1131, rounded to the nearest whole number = 140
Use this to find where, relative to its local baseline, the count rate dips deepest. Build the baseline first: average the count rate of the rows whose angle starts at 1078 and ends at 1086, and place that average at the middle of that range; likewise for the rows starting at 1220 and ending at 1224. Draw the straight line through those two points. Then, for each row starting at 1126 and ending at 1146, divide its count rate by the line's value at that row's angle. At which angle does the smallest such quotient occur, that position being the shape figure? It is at 1127.0 deg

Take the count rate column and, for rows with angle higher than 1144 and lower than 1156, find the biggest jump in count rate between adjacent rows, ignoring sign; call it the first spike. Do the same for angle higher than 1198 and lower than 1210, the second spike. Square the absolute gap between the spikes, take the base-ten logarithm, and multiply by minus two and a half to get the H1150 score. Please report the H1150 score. -5.4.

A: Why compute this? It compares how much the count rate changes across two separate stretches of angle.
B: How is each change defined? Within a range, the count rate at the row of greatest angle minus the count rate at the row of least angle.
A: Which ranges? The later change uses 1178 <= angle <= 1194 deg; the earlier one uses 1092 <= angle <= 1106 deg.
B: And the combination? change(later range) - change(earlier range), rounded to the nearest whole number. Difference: 12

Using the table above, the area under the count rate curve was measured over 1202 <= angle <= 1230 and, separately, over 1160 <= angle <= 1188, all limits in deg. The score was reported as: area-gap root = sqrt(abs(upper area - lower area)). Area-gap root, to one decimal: 19.2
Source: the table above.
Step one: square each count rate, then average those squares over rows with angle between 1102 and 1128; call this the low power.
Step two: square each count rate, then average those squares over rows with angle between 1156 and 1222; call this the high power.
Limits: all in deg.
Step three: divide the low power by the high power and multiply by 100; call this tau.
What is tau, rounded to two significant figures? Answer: 63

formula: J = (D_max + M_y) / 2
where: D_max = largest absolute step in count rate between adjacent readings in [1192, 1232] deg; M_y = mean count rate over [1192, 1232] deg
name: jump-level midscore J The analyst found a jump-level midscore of 98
